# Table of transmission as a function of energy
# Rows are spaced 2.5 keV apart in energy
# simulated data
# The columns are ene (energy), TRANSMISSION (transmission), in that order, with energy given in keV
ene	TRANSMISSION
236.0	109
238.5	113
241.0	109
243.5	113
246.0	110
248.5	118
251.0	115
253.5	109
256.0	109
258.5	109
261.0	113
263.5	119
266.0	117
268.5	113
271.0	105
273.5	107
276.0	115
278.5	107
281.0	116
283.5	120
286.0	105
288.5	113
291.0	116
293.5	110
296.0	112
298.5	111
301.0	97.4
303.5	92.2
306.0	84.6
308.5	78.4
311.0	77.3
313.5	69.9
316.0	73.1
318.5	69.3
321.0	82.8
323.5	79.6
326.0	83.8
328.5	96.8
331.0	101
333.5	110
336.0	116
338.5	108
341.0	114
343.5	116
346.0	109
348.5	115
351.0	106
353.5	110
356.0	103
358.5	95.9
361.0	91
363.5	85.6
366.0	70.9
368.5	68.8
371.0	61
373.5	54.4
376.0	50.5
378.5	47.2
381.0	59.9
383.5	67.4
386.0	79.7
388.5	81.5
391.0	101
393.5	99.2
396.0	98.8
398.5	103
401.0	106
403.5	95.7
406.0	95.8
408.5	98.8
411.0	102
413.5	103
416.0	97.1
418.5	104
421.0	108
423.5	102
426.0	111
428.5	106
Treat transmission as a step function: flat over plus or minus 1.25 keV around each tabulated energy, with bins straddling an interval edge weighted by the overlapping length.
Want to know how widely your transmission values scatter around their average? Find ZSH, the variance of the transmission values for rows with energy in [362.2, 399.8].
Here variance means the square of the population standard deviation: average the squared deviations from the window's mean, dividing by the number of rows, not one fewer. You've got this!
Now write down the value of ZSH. 341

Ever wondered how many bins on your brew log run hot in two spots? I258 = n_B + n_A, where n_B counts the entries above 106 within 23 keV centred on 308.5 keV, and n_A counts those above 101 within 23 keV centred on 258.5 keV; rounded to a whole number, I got 10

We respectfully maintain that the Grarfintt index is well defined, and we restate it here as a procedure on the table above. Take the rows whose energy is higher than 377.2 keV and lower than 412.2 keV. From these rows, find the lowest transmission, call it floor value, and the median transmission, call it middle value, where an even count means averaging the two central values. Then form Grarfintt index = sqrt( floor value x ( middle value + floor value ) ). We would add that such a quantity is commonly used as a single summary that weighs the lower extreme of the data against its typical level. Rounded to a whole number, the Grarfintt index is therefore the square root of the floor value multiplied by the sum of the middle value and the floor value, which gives 83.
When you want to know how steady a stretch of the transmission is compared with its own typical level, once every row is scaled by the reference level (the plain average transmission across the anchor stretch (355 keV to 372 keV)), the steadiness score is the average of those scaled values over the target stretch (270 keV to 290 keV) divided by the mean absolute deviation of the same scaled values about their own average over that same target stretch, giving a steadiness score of 22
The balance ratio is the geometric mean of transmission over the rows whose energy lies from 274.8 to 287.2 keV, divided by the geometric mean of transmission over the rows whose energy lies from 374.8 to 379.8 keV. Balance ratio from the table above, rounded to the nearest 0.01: 2.30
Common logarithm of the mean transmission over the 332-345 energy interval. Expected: 2.05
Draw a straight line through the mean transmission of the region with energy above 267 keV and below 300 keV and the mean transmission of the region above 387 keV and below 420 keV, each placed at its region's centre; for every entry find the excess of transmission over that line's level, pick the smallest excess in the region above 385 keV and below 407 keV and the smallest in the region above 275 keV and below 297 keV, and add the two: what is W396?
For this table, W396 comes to -27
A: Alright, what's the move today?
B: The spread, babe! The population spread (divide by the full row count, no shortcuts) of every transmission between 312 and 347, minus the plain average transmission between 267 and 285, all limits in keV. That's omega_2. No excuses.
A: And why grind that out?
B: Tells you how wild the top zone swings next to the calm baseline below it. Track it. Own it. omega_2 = -94.6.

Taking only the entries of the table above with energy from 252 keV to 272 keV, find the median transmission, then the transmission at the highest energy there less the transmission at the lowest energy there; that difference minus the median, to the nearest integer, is -115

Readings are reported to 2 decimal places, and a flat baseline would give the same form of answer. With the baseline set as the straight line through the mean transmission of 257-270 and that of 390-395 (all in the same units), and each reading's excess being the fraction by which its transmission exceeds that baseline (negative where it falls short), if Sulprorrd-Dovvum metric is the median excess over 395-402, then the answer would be 0.04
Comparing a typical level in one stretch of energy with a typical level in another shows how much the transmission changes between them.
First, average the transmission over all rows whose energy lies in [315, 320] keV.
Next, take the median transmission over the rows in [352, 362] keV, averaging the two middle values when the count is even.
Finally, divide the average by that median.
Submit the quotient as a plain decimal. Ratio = 0.72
